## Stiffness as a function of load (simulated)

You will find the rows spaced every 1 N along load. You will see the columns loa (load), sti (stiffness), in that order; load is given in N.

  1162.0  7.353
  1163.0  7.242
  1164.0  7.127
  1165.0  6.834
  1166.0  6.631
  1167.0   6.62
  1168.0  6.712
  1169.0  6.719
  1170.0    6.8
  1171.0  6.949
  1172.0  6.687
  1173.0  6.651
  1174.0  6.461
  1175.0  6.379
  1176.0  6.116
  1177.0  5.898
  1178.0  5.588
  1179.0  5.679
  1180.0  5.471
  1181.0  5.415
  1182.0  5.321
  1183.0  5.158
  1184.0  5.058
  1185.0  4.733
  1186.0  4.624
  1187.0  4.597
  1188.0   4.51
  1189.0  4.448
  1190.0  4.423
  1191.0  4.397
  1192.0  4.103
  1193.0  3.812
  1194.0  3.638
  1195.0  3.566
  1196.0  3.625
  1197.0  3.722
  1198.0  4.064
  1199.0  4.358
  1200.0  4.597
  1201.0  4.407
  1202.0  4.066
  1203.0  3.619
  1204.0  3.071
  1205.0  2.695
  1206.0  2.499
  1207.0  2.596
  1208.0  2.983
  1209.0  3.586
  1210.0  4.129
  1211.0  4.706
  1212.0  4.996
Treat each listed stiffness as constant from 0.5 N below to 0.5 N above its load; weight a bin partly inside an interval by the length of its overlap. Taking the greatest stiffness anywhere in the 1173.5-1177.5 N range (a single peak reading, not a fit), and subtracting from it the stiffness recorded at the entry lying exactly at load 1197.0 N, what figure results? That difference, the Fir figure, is 2.74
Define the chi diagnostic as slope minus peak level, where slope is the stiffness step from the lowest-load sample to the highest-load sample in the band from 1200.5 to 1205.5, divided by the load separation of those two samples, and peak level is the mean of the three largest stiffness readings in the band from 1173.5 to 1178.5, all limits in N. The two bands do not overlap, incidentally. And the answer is -6.7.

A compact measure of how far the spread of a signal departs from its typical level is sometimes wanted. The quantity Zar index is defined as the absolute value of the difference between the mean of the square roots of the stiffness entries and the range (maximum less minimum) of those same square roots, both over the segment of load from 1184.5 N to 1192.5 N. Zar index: 2.0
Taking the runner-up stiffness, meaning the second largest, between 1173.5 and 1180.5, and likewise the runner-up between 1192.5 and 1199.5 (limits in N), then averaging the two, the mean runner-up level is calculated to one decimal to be 5.2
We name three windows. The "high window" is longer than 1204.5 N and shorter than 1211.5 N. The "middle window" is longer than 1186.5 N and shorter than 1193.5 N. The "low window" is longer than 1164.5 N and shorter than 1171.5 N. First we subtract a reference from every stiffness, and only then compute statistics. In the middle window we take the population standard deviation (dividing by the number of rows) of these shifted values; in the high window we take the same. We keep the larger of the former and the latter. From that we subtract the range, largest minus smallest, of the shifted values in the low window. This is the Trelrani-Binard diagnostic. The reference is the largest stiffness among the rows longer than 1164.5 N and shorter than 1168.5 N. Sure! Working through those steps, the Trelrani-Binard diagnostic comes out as 0.5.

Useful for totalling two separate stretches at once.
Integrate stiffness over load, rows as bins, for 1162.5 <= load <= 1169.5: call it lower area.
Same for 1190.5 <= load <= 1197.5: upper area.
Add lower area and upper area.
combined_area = 74.7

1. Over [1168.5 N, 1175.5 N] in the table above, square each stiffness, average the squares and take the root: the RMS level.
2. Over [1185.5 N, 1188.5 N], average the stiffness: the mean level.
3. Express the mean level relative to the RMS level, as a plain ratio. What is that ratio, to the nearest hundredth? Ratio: 0.69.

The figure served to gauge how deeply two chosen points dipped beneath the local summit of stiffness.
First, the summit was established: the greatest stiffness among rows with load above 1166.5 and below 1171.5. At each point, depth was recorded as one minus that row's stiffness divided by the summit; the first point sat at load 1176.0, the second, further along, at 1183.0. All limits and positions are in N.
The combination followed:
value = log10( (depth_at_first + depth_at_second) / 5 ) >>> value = -1.1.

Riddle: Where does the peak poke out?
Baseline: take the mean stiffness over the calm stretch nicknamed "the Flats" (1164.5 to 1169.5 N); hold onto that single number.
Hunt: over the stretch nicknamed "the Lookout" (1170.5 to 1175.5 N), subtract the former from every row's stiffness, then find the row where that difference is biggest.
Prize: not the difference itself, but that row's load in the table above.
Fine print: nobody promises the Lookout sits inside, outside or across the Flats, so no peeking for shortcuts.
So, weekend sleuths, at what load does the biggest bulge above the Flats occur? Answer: 1171.0 N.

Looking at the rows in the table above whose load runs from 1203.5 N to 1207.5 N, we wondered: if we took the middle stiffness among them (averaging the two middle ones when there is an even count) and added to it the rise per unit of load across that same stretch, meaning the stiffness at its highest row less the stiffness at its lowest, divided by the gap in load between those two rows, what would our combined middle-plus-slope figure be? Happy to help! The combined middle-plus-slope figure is 2.5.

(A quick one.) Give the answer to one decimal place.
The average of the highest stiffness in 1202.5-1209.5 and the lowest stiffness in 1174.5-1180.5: 4.5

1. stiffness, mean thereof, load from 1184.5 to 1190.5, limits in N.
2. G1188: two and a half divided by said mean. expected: 0.55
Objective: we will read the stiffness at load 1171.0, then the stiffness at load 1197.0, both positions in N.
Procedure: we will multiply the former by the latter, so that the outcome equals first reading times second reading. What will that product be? 25.9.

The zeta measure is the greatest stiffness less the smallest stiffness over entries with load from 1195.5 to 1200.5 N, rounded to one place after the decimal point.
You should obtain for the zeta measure 1.0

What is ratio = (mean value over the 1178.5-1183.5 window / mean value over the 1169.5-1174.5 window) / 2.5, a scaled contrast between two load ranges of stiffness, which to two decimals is 0.32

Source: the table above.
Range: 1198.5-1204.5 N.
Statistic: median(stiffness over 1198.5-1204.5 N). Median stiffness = 4.2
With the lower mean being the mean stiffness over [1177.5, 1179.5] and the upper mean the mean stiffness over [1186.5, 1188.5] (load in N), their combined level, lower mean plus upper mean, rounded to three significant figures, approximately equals 10.2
